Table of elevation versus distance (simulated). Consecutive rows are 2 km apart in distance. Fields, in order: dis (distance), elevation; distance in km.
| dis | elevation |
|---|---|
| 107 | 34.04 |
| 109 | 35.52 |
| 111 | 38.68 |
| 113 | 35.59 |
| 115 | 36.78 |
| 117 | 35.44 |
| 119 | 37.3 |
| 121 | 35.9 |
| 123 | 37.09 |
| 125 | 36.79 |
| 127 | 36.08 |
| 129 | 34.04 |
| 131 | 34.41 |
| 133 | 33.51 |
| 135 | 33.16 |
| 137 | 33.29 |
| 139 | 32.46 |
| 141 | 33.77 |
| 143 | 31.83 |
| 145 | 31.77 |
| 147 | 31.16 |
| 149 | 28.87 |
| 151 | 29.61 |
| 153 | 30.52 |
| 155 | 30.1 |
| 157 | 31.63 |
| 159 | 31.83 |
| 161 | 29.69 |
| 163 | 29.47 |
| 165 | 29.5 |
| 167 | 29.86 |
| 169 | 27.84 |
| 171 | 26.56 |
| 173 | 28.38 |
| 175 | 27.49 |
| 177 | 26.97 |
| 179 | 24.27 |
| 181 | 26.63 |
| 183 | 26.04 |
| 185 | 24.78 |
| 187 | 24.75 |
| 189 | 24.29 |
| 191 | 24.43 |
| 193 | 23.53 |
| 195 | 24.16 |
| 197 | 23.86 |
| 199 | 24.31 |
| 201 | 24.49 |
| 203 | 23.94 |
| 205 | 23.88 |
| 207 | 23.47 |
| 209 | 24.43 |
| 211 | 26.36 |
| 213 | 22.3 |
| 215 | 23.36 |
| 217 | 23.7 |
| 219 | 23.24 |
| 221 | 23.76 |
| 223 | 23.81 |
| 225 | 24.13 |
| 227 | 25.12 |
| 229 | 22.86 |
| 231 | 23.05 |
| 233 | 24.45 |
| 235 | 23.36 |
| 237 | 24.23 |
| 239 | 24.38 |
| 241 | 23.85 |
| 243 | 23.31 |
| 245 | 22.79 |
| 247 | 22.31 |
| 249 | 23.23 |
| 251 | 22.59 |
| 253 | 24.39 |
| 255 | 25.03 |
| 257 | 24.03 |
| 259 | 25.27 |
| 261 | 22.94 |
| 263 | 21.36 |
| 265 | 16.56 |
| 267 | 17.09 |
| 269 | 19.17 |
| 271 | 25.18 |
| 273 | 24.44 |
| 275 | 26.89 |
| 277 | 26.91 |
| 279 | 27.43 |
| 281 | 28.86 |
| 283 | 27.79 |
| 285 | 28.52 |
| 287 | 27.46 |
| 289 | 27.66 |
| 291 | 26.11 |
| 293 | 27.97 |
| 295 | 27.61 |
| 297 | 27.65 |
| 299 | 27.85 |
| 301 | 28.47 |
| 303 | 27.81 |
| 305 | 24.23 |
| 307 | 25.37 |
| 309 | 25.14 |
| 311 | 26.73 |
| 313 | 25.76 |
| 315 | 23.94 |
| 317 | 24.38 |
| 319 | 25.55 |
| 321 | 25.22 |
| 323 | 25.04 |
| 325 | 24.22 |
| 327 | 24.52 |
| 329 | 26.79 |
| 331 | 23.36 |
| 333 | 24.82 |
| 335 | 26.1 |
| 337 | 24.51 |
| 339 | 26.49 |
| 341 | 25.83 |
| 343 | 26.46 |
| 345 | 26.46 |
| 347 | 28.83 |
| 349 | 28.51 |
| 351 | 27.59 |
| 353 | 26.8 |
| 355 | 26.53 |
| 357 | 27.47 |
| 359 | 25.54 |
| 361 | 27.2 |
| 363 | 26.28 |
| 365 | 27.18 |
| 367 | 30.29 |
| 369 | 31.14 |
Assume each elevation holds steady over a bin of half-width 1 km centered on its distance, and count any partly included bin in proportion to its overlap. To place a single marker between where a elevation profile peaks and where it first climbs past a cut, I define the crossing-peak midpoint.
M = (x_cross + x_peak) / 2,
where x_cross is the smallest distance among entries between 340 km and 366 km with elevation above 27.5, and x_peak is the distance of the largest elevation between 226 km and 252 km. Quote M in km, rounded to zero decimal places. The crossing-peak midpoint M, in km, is 287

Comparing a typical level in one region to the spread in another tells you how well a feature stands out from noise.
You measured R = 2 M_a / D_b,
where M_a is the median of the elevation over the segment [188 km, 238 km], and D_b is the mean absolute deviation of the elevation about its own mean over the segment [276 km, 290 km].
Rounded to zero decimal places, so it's 94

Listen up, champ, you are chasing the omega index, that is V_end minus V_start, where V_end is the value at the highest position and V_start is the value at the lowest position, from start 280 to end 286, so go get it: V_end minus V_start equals -0.34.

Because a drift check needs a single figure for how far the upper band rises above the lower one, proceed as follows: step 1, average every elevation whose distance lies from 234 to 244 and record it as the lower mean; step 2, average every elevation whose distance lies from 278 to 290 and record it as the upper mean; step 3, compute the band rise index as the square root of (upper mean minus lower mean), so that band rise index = 2.0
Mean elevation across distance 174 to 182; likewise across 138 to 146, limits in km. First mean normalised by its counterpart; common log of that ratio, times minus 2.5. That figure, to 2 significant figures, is 0.23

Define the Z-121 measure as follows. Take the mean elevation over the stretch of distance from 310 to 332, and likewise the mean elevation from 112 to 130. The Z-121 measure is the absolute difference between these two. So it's 11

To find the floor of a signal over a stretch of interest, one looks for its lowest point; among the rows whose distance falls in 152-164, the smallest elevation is 29.47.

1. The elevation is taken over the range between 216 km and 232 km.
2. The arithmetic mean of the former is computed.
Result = 23.7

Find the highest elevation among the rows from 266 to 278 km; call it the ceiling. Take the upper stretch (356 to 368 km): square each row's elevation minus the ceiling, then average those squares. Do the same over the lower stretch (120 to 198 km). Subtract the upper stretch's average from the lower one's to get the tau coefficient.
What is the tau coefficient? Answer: 21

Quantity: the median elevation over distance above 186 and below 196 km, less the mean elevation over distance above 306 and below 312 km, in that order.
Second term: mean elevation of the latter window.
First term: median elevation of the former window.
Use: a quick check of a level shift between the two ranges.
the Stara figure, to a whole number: -1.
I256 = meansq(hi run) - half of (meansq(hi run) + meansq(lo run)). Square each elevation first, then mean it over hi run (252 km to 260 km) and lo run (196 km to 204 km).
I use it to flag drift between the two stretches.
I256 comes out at 13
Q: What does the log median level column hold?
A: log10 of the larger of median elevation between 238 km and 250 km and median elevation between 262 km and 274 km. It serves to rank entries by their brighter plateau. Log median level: 1.37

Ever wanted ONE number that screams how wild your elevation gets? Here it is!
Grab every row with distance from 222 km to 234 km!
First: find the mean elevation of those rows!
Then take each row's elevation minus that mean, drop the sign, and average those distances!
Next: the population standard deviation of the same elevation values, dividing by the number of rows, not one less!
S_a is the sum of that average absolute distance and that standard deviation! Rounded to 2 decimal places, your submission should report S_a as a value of 1.44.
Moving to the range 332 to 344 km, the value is 1.46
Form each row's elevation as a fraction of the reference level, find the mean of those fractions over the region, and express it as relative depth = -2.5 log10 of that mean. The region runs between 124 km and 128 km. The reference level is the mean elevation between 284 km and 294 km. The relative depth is -0.30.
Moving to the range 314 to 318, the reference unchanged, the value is 0.14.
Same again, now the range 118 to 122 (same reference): -0.31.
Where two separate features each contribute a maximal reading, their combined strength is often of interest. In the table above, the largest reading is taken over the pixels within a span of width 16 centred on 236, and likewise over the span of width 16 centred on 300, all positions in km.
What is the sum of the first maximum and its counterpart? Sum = 53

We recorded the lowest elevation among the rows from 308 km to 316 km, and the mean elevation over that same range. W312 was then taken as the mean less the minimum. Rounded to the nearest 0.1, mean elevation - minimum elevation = 1.5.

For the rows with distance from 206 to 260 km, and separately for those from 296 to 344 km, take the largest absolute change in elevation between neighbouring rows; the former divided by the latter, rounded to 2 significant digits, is 1.1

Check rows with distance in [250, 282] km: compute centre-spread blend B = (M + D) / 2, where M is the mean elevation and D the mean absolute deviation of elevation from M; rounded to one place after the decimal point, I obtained 13.2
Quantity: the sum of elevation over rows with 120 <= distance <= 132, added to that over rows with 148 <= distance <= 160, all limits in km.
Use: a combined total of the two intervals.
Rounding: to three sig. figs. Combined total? 397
